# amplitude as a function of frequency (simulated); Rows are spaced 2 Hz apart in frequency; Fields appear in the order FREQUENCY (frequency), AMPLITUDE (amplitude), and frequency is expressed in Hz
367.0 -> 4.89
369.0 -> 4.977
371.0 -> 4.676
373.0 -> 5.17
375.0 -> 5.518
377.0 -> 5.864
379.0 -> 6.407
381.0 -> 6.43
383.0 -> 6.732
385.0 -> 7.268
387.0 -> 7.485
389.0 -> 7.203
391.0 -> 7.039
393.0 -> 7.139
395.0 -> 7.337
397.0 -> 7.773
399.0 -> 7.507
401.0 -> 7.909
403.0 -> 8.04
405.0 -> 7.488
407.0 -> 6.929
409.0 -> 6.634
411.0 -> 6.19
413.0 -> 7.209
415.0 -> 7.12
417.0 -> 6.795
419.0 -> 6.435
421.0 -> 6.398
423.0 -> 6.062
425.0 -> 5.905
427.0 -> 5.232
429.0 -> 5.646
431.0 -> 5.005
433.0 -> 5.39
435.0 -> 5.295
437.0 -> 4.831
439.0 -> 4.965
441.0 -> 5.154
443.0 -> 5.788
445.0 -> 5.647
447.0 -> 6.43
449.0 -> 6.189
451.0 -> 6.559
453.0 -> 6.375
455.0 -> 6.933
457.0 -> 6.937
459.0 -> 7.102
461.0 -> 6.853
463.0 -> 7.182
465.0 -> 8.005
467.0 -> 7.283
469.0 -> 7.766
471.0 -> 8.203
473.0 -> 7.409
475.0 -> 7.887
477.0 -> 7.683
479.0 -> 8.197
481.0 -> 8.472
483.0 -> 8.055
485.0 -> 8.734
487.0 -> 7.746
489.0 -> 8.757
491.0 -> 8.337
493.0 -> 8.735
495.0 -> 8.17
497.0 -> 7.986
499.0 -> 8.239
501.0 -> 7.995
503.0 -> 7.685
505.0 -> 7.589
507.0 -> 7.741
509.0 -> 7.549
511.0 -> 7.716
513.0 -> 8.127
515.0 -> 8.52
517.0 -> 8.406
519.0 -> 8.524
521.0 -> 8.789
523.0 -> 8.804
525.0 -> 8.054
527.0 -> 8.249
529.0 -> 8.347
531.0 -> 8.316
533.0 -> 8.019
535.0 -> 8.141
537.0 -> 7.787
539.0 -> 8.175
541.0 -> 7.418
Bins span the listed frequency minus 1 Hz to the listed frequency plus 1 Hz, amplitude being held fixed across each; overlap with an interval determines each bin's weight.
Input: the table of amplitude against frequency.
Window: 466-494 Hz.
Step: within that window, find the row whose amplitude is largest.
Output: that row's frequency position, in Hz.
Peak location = 489.0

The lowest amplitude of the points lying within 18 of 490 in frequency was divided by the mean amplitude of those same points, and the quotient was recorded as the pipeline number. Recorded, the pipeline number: 0.92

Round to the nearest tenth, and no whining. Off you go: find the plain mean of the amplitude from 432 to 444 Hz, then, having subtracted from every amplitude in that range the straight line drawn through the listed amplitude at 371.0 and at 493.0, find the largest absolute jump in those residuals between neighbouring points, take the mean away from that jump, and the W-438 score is -4.7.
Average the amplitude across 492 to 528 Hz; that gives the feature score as 8.2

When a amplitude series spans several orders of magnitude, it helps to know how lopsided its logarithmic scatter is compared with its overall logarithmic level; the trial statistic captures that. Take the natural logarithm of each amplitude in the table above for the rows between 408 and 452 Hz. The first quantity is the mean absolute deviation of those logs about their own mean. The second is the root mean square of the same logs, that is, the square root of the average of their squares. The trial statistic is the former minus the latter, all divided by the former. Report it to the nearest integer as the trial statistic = -17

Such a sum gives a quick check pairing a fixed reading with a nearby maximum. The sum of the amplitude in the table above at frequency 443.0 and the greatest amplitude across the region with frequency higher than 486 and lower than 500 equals 14.5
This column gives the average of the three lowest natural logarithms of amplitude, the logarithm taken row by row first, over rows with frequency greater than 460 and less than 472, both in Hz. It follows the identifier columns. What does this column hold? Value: 1.96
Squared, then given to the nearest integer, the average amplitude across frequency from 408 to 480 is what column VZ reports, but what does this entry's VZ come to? 43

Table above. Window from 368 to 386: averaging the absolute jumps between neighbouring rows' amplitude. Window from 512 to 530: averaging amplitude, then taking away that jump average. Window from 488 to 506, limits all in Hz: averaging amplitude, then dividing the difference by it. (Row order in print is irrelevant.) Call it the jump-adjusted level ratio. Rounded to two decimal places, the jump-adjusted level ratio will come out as 0.99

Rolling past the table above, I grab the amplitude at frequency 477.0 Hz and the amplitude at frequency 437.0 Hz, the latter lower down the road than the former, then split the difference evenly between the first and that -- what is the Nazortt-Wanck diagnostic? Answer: 6.3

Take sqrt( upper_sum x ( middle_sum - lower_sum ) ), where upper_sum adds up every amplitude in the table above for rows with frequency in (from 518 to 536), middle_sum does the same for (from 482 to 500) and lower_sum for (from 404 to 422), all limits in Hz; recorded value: 32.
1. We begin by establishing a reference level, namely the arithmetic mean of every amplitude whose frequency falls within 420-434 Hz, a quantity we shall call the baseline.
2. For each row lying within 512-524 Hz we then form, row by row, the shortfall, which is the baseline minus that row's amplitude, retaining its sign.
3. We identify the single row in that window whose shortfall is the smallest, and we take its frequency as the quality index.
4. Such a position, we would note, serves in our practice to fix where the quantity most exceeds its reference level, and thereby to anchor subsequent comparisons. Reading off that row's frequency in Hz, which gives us 523.0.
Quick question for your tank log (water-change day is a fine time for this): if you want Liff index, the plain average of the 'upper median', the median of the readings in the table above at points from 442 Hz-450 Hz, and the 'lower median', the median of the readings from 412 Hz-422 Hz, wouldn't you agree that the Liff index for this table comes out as 6.4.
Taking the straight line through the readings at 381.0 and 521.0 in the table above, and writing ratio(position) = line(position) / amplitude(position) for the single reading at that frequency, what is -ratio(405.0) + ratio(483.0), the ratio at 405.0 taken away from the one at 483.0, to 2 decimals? 0.10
